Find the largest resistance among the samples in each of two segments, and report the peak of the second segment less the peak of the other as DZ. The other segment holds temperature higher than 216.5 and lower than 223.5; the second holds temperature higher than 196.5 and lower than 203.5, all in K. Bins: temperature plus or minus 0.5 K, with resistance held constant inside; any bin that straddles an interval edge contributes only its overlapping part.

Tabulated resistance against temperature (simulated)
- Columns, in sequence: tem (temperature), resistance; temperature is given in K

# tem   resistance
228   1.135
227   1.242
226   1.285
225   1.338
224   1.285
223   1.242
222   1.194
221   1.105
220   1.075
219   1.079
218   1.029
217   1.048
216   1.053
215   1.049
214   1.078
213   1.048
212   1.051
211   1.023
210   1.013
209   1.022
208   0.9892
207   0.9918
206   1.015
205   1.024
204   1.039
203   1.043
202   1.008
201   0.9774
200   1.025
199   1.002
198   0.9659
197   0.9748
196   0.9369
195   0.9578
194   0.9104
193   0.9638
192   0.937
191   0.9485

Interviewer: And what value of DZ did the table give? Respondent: -0.20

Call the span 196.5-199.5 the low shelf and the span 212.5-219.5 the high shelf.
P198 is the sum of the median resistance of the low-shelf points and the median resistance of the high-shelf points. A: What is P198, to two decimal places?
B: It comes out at 2.02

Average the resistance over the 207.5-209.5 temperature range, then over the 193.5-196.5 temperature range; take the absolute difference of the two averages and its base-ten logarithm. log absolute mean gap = -1.2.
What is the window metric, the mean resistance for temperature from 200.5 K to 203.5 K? 1.009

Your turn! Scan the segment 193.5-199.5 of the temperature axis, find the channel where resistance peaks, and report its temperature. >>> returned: 199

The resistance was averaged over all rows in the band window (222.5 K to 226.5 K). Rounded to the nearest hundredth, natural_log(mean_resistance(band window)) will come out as 0.25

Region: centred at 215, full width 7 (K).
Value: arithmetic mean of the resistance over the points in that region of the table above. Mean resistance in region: 1.051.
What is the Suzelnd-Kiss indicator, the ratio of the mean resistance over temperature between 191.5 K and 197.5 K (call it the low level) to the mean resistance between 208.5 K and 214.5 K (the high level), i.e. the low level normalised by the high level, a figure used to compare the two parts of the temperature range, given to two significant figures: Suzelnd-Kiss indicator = 0.91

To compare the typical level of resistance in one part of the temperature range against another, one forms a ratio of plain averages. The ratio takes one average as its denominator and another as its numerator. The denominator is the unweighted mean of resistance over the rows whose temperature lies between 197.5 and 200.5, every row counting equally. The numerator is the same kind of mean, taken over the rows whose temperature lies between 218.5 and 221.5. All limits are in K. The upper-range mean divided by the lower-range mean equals 1.09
